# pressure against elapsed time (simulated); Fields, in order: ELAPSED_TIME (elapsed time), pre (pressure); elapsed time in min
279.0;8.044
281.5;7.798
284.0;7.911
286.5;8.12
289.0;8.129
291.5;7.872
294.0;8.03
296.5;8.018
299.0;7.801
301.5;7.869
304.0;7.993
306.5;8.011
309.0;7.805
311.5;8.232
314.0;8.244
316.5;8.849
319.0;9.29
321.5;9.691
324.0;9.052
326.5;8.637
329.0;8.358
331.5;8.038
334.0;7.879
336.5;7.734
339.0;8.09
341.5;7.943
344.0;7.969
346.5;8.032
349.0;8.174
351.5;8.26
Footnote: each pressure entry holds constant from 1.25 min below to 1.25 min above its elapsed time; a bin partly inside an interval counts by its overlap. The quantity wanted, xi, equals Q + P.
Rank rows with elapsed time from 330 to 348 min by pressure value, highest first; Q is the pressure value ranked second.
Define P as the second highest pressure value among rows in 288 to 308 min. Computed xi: 16.07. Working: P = 8.03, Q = 8.038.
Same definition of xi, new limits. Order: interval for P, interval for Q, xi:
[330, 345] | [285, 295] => 16.16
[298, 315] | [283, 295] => 16.35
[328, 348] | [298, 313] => 16.10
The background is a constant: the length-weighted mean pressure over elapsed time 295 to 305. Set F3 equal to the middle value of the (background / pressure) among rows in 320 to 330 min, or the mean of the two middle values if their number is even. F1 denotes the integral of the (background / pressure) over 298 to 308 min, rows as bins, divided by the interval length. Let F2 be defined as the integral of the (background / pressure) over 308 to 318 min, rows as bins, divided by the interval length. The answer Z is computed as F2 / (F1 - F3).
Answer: 9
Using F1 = 1.00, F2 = 0.95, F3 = 0.90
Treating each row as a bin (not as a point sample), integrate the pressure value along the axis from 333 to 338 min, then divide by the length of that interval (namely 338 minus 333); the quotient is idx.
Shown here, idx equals 7.82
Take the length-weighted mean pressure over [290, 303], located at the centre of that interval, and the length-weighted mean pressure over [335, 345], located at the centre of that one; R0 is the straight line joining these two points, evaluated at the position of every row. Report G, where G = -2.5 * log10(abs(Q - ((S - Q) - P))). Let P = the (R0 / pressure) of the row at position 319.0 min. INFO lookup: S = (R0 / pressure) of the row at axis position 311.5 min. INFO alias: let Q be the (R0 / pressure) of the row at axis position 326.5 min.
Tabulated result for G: -0.59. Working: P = 0.85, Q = 0.92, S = 0.96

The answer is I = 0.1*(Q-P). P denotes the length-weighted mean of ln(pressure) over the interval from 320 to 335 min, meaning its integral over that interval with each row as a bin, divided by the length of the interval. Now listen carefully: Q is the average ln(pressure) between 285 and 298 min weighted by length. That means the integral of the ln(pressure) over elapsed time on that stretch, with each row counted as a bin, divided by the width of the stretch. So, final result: -0.007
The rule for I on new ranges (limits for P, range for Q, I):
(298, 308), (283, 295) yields 0.001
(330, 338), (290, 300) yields 0.000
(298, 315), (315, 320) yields 0.012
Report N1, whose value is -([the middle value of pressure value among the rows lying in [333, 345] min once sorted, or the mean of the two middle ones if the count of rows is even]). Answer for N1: -7.94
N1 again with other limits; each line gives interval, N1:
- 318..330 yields -9.05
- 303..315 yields -8.01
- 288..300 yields -8.02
